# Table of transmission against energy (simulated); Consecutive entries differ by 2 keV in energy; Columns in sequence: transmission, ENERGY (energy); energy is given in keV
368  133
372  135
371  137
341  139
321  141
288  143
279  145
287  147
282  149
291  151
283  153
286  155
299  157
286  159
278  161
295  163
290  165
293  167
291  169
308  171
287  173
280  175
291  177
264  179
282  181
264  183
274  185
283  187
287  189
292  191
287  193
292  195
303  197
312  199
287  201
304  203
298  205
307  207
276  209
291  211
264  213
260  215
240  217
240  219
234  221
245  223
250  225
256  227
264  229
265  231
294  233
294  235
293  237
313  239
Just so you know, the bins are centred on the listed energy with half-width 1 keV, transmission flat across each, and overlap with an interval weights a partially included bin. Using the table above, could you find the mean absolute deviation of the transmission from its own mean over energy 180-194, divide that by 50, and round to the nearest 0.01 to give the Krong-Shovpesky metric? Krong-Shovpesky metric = 0.14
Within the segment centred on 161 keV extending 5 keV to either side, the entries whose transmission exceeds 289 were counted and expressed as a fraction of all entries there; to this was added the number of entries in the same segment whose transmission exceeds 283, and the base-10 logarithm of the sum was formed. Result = 0.66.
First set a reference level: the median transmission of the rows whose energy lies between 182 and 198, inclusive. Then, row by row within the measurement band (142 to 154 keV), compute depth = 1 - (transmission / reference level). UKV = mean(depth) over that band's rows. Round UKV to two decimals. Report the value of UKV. 0.01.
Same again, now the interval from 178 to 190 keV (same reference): 0.04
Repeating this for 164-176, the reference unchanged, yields -0.02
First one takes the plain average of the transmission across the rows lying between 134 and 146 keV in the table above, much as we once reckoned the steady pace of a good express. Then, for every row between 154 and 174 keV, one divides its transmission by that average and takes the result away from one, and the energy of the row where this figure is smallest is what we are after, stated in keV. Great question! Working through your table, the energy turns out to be 171 keV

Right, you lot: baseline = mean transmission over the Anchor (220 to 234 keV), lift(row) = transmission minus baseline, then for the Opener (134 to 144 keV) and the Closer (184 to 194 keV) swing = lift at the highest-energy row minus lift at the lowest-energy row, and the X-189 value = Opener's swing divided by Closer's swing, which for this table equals -6.5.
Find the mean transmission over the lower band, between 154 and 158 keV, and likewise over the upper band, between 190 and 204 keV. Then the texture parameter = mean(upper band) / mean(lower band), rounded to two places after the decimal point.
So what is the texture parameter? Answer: 1.01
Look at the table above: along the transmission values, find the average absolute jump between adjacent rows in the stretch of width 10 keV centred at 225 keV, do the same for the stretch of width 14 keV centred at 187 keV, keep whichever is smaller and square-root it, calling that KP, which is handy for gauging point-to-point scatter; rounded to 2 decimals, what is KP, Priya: 2.74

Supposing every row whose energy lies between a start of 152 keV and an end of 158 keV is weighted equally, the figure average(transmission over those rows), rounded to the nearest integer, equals 289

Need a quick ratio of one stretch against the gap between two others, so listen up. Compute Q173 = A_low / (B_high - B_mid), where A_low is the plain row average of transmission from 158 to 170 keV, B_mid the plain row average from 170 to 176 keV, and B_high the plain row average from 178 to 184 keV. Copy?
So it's -13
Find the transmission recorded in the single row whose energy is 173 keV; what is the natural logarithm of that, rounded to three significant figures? 5.66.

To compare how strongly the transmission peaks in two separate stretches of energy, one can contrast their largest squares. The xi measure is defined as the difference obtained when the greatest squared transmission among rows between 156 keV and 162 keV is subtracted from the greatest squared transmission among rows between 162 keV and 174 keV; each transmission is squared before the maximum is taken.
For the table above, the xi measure 5463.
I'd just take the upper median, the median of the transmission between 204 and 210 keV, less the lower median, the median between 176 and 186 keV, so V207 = 24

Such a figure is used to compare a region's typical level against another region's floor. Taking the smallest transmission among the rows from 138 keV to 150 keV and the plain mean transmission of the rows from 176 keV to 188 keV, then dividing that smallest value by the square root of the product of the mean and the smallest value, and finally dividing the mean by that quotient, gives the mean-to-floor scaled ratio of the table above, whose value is 275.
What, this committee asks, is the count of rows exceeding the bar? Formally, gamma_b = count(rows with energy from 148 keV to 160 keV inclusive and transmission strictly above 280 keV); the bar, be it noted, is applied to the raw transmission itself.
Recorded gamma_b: 6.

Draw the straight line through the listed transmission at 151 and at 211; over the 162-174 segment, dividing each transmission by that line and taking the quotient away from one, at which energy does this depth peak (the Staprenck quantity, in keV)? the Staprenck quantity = 173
